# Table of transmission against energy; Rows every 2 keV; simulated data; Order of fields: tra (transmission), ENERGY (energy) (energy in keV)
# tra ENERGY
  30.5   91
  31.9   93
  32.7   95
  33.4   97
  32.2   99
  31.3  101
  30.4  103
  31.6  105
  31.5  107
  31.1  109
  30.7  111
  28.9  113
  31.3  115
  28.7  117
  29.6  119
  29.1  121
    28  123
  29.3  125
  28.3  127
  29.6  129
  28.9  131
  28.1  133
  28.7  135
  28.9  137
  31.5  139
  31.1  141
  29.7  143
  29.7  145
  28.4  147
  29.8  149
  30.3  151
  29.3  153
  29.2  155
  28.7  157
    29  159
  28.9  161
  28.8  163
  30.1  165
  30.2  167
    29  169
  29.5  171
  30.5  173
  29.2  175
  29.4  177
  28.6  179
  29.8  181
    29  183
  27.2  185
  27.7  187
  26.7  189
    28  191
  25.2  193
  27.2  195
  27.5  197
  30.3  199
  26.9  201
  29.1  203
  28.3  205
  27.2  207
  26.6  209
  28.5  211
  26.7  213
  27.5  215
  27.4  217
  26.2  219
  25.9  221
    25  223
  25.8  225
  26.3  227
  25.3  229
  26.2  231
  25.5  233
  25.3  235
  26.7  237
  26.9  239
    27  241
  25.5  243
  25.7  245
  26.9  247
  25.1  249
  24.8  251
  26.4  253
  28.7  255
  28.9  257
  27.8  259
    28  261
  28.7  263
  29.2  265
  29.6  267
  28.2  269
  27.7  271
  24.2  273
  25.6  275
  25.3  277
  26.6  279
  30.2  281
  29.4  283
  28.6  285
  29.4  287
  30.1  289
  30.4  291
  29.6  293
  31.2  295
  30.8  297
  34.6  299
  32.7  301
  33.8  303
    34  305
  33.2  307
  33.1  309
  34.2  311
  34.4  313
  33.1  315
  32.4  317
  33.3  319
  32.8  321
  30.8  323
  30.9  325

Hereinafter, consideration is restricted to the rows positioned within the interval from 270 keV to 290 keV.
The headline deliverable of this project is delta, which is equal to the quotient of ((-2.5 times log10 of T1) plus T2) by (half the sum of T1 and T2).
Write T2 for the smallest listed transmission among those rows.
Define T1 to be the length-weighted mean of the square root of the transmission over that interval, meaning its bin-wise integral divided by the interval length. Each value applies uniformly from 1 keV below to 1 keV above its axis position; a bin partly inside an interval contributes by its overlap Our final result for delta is 1.52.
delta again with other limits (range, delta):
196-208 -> 1.56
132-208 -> 1.53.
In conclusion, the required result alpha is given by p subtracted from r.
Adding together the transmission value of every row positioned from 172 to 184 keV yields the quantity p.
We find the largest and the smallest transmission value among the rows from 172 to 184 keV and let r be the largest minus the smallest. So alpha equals -175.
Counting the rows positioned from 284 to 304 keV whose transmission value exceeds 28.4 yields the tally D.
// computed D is 10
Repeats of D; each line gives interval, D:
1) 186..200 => 1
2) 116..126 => 4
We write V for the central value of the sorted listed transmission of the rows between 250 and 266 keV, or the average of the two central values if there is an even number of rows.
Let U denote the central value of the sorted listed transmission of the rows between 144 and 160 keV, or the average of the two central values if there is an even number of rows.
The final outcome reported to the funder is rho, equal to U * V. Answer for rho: 829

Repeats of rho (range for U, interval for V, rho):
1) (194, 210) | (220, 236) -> 702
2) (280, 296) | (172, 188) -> 869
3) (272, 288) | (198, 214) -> 766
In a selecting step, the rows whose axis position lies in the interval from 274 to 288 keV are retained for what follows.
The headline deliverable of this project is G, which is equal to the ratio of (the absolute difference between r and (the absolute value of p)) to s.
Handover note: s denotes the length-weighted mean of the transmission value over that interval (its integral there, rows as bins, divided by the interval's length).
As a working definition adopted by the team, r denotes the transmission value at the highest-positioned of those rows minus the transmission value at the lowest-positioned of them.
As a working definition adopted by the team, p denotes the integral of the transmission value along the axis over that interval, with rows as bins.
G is 13.86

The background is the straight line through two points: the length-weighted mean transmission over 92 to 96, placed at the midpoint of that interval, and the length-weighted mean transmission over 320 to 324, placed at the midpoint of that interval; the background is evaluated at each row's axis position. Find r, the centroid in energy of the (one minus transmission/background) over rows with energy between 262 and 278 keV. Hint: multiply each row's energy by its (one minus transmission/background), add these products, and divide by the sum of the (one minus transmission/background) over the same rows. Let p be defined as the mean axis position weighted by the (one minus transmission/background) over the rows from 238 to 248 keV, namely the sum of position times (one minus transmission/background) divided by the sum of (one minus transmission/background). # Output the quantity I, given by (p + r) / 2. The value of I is 257.3 keV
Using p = 243.1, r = 271.6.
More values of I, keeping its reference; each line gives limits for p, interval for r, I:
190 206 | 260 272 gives 231.7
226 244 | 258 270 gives 249.2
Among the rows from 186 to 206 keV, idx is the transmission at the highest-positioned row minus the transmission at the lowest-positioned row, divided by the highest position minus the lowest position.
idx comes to 0.03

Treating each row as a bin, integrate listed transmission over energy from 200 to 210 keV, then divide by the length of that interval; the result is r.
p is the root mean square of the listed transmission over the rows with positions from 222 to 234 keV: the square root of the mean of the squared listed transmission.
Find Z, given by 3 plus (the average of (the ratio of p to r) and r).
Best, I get 17.3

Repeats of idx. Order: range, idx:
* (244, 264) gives 0.17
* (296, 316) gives 0.13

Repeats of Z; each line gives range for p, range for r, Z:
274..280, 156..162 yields 17.9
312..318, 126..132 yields 18.0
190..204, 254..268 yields 17.8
